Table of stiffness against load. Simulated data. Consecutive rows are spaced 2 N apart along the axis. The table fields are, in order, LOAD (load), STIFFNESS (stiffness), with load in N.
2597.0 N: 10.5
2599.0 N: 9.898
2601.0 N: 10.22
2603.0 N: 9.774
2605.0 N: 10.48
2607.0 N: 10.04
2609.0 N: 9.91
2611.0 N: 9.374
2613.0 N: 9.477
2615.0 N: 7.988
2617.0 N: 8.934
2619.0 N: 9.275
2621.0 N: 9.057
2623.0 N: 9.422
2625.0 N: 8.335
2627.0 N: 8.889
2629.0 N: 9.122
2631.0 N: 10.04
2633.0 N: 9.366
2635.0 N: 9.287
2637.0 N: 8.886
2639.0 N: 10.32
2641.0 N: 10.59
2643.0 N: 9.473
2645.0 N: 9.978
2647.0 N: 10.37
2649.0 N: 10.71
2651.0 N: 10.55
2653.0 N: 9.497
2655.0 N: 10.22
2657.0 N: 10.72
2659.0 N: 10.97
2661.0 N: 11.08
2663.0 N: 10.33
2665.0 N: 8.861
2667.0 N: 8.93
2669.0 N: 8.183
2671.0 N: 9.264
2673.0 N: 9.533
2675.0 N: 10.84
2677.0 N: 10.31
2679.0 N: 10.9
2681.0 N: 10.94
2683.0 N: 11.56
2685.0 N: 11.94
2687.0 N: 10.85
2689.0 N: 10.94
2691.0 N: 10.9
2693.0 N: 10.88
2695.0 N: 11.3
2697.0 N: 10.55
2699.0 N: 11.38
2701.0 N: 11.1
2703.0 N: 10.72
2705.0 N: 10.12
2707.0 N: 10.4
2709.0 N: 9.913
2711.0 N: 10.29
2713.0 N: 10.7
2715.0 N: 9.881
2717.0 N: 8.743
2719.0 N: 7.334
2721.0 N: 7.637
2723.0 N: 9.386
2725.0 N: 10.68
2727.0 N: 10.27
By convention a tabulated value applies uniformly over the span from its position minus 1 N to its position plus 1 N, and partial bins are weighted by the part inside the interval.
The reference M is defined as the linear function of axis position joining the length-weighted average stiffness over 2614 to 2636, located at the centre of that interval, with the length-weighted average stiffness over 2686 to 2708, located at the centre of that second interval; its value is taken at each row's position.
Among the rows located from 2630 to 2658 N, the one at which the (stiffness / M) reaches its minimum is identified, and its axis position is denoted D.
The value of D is 2637.0 N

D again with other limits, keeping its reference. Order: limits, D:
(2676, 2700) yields 2697.0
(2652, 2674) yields 2669.0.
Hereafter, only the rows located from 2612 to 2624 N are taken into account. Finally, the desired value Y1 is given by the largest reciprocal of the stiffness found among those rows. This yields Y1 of 0.125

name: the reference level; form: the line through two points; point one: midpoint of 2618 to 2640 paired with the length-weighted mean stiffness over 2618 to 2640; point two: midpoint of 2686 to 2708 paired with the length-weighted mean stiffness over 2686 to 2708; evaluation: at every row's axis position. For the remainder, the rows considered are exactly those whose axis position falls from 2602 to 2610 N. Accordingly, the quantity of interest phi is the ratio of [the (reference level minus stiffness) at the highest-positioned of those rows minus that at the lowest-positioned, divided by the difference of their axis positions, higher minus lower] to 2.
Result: 0.00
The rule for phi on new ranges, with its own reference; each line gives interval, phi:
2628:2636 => 0.00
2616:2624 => -0.03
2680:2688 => 0.02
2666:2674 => -0.04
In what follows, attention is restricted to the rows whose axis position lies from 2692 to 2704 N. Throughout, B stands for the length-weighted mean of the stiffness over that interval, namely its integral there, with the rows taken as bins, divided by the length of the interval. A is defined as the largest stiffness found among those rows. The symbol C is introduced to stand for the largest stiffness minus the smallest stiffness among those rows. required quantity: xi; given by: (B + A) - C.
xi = 21.5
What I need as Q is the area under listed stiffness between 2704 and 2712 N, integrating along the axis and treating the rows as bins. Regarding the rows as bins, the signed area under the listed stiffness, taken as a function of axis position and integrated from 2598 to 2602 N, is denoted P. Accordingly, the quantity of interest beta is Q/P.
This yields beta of 2.0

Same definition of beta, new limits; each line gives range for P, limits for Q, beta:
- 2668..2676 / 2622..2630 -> 0.9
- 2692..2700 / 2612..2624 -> 1.2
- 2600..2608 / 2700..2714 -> 1.8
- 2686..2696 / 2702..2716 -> 1.3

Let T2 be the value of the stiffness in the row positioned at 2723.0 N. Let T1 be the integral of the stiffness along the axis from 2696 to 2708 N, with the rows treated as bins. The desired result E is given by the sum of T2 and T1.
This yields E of 138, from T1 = 129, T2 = 9.386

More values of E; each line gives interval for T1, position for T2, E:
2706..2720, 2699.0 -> 146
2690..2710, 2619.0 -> 224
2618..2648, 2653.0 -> 294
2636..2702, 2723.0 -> 695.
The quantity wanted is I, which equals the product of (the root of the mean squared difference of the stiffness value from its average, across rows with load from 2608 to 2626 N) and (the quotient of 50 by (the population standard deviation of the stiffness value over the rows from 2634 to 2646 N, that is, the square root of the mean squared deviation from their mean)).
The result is 47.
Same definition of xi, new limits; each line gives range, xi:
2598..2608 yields 19.9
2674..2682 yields 21.1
